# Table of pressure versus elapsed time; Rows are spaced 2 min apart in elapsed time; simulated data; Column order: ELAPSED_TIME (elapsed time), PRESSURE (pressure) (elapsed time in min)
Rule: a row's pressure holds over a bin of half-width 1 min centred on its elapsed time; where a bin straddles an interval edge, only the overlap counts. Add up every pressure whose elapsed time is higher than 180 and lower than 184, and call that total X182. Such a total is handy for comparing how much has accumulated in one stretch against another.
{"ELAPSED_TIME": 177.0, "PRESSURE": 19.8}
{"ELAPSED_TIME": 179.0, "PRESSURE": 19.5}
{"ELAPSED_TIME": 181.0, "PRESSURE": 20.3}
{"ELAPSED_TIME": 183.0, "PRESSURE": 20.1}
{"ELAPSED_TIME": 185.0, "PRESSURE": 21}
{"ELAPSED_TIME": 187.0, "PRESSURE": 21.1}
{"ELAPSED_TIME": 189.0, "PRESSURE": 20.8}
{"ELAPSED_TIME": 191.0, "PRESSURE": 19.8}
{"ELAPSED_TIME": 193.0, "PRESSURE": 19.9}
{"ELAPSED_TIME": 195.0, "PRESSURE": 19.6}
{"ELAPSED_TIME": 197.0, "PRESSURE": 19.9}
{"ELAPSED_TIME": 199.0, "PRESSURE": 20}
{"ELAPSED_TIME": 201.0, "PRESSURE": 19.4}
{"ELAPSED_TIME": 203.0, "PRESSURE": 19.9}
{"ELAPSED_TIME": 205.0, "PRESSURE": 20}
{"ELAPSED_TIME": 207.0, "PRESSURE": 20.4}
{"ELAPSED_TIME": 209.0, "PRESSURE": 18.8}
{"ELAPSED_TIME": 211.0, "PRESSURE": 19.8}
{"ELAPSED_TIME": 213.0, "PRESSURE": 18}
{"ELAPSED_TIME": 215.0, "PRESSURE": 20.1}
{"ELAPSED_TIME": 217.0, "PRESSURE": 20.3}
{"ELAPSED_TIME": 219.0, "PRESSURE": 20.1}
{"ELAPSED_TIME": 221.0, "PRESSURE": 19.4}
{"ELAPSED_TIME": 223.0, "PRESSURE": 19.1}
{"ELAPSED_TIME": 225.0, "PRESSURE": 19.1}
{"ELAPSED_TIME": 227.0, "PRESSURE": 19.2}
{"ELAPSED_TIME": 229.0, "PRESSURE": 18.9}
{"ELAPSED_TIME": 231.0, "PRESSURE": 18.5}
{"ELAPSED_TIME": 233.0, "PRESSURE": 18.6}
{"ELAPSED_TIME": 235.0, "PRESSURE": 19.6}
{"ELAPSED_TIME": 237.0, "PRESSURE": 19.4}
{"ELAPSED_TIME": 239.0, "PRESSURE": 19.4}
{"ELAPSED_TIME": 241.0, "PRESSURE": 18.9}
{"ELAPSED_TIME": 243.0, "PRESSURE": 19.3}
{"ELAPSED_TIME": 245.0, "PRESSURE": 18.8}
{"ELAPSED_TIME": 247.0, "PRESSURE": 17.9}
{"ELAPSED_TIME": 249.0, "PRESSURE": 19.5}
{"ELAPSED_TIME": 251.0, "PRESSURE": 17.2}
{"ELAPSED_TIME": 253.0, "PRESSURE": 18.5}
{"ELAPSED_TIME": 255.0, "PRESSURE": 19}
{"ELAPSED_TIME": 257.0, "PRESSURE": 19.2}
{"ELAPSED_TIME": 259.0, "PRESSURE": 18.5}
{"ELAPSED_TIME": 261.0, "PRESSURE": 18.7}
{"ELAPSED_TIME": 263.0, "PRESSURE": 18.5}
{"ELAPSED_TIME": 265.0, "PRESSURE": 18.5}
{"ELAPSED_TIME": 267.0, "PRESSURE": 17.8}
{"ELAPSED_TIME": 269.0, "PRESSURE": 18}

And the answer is 40.4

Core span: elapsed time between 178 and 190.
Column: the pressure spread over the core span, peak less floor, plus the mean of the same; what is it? 22.1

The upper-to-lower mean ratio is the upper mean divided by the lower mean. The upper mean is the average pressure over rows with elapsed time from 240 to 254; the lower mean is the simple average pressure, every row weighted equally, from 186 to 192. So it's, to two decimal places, 0.90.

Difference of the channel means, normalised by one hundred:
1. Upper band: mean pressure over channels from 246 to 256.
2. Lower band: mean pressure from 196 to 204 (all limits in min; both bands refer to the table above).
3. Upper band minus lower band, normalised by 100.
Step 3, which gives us -0.014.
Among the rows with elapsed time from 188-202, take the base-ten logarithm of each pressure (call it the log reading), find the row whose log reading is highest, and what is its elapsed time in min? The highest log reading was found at 189.0 min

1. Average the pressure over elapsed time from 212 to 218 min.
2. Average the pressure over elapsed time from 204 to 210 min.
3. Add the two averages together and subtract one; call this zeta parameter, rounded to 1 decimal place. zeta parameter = 38.2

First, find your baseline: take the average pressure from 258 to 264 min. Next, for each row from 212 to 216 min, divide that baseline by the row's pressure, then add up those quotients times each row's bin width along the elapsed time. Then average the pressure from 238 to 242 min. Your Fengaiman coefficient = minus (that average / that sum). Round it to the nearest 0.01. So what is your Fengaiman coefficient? -4.90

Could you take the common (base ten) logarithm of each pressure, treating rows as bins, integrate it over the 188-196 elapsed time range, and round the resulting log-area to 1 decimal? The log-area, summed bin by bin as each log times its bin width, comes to 10.4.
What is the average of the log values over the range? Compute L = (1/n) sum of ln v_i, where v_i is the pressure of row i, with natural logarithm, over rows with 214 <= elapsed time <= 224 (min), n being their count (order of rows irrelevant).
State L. 2.99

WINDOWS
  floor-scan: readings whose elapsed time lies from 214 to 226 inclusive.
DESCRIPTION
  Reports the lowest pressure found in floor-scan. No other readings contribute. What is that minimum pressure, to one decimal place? 19.1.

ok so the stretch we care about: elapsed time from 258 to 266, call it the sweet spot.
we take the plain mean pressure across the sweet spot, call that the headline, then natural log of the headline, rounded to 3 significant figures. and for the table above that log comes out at 2.92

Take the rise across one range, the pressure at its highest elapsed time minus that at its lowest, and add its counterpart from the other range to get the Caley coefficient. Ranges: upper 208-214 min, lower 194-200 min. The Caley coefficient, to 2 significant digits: -0.40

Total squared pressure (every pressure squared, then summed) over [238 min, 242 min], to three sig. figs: 734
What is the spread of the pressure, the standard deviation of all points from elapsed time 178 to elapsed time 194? 0.6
